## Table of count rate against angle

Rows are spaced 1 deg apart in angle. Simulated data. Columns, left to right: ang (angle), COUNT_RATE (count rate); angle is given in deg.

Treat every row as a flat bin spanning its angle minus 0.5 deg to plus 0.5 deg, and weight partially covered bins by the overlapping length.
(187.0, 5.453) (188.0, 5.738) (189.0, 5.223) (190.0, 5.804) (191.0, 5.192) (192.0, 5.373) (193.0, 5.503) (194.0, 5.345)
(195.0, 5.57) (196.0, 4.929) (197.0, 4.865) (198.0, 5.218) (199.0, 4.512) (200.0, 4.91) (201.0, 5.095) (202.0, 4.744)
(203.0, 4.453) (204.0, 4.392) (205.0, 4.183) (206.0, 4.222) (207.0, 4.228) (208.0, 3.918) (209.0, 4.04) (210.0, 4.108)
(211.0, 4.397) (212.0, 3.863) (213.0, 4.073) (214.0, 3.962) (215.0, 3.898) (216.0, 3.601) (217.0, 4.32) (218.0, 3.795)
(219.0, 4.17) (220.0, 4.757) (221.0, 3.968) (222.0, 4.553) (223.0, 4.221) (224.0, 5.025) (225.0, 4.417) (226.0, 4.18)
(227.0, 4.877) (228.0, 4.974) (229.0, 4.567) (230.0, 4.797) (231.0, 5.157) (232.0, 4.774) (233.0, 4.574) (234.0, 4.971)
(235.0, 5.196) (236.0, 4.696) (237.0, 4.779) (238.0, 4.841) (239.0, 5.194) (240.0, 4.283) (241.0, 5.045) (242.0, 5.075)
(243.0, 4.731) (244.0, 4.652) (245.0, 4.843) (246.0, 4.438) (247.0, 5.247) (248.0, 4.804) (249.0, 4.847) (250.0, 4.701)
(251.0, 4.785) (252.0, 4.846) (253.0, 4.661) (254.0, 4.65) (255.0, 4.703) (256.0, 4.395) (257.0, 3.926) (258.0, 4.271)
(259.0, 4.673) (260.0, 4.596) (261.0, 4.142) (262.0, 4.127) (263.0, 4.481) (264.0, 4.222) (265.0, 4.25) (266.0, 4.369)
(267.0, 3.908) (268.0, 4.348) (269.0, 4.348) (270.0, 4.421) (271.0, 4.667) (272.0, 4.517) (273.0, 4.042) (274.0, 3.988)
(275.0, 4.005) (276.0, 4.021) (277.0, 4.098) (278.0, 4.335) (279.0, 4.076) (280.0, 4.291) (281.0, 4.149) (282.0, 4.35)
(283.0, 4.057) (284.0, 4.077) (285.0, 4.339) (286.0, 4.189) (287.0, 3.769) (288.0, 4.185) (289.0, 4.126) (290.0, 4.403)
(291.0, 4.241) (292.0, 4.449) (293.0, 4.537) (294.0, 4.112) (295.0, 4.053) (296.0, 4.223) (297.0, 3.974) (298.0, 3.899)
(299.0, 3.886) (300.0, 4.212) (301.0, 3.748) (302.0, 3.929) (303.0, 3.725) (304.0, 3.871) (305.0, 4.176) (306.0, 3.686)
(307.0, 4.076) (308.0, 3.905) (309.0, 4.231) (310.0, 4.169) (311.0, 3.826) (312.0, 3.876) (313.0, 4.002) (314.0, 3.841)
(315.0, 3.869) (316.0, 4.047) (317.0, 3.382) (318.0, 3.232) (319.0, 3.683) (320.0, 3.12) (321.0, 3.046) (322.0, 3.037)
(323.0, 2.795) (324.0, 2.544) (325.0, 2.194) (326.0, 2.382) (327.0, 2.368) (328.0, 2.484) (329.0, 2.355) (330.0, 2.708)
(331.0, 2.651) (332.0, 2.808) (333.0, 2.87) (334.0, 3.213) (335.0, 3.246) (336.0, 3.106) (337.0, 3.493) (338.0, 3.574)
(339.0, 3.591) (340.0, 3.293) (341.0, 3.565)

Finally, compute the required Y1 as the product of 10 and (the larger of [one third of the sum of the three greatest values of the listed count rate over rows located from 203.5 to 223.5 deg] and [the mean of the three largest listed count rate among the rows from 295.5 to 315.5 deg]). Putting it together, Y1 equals 46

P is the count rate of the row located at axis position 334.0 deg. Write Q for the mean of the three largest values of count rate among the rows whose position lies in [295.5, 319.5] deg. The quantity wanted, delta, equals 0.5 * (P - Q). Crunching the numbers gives -0.5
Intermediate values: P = 3.213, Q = 4.2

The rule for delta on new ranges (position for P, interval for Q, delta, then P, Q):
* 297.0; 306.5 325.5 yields -0.1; 3.974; 4.2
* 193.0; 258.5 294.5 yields 0.4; 5.503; 4.6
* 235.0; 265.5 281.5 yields 0.3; 5.196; 4.5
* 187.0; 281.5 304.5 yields 0.5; 5.453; 4.5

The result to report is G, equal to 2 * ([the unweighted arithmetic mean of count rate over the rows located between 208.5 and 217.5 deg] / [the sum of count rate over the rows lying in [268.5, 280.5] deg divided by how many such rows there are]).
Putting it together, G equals 1.9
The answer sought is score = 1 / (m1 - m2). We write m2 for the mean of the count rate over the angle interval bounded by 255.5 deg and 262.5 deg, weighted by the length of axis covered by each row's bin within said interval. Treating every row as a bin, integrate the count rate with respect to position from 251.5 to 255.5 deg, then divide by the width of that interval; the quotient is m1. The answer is 2.4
